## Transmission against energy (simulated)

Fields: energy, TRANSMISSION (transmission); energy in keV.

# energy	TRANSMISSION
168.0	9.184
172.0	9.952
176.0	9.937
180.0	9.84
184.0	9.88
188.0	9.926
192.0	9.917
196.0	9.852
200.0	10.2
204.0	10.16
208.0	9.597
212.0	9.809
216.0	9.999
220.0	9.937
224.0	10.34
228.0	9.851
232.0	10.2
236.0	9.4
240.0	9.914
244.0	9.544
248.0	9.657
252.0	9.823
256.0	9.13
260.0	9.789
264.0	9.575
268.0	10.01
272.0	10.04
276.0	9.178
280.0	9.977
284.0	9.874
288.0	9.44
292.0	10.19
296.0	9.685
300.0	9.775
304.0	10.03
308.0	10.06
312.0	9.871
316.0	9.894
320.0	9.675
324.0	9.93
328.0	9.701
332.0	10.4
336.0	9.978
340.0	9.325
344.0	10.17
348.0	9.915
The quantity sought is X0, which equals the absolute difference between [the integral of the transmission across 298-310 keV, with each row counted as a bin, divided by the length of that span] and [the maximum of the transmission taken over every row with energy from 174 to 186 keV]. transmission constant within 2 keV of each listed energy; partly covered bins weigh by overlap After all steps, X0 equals 0.02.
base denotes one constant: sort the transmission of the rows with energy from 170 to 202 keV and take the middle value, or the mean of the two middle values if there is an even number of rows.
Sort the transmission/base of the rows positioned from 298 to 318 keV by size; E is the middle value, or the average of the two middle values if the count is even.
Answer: 0.997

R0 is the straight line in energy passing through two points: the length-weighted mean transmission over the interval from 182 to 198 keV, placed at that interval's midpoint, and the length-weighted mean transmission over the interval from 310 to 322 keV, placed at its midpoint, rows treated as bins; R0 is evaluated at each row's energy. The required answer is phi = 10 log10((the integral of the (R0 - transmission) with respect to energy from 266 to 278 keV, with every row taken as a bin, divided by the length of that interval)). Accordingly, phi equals -10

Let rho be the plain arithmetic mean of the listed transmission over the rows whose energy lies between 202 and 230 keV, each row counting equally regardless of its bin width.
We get 9.96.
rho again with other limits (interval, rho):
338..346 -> 9.75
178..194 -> 9.89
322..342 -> 9.87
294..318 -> 9.89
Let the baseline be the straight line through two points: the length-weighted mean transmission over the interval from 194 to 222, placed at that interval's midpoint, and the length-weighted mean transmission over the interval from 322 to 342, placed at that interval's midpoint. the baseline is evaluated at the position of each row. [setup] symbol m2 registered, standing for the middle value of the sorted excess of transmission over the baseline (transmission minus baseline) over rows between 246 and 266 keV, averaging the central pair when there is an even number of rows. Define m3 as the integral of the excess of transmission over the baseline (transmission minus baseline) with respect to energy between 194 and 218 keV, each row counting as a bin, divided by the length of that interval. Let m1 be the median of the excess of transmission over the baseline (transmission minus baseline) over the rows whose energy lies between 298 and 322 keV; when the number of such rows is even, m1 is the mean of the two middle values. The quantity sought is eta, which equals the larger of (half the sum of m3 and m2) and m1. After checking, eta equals 0.01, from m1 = 0.01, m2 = -0.26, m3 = 0.00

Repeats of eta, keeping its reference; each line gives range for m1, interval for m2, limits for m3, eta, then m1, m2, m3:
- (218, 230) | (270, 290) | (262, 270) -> 0.01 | 0.01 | -0.02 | -0.11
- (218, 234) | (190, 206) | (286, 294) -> 0.14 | 0.14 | 0.10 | -0.08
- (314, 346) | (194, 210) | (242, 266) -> 0.04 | 0.04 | 0.07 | -0.32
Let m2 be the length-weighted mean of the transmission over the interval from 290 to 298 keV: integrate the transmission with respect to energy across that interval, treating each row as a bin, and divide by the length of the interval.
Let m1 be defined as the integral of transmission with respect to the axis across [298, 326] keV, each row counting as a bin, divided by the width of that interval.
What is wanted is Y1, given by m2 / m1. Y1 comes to 1.00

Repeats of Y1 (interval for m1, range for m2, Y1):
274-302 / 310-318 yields 1.02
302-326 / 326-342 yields 0.99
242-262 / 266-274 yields 1.05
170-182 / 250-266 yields 0.97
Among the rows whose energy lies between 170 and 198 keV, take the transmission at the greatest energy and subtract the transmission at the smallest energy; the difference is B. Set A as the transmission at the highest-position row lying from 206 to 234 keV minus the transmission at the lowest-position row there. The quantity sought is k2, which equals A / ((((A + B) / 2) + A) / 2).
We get 1.4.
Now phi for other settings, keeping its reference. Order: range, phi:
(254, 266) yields -5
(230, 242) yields -16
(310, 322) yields -152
